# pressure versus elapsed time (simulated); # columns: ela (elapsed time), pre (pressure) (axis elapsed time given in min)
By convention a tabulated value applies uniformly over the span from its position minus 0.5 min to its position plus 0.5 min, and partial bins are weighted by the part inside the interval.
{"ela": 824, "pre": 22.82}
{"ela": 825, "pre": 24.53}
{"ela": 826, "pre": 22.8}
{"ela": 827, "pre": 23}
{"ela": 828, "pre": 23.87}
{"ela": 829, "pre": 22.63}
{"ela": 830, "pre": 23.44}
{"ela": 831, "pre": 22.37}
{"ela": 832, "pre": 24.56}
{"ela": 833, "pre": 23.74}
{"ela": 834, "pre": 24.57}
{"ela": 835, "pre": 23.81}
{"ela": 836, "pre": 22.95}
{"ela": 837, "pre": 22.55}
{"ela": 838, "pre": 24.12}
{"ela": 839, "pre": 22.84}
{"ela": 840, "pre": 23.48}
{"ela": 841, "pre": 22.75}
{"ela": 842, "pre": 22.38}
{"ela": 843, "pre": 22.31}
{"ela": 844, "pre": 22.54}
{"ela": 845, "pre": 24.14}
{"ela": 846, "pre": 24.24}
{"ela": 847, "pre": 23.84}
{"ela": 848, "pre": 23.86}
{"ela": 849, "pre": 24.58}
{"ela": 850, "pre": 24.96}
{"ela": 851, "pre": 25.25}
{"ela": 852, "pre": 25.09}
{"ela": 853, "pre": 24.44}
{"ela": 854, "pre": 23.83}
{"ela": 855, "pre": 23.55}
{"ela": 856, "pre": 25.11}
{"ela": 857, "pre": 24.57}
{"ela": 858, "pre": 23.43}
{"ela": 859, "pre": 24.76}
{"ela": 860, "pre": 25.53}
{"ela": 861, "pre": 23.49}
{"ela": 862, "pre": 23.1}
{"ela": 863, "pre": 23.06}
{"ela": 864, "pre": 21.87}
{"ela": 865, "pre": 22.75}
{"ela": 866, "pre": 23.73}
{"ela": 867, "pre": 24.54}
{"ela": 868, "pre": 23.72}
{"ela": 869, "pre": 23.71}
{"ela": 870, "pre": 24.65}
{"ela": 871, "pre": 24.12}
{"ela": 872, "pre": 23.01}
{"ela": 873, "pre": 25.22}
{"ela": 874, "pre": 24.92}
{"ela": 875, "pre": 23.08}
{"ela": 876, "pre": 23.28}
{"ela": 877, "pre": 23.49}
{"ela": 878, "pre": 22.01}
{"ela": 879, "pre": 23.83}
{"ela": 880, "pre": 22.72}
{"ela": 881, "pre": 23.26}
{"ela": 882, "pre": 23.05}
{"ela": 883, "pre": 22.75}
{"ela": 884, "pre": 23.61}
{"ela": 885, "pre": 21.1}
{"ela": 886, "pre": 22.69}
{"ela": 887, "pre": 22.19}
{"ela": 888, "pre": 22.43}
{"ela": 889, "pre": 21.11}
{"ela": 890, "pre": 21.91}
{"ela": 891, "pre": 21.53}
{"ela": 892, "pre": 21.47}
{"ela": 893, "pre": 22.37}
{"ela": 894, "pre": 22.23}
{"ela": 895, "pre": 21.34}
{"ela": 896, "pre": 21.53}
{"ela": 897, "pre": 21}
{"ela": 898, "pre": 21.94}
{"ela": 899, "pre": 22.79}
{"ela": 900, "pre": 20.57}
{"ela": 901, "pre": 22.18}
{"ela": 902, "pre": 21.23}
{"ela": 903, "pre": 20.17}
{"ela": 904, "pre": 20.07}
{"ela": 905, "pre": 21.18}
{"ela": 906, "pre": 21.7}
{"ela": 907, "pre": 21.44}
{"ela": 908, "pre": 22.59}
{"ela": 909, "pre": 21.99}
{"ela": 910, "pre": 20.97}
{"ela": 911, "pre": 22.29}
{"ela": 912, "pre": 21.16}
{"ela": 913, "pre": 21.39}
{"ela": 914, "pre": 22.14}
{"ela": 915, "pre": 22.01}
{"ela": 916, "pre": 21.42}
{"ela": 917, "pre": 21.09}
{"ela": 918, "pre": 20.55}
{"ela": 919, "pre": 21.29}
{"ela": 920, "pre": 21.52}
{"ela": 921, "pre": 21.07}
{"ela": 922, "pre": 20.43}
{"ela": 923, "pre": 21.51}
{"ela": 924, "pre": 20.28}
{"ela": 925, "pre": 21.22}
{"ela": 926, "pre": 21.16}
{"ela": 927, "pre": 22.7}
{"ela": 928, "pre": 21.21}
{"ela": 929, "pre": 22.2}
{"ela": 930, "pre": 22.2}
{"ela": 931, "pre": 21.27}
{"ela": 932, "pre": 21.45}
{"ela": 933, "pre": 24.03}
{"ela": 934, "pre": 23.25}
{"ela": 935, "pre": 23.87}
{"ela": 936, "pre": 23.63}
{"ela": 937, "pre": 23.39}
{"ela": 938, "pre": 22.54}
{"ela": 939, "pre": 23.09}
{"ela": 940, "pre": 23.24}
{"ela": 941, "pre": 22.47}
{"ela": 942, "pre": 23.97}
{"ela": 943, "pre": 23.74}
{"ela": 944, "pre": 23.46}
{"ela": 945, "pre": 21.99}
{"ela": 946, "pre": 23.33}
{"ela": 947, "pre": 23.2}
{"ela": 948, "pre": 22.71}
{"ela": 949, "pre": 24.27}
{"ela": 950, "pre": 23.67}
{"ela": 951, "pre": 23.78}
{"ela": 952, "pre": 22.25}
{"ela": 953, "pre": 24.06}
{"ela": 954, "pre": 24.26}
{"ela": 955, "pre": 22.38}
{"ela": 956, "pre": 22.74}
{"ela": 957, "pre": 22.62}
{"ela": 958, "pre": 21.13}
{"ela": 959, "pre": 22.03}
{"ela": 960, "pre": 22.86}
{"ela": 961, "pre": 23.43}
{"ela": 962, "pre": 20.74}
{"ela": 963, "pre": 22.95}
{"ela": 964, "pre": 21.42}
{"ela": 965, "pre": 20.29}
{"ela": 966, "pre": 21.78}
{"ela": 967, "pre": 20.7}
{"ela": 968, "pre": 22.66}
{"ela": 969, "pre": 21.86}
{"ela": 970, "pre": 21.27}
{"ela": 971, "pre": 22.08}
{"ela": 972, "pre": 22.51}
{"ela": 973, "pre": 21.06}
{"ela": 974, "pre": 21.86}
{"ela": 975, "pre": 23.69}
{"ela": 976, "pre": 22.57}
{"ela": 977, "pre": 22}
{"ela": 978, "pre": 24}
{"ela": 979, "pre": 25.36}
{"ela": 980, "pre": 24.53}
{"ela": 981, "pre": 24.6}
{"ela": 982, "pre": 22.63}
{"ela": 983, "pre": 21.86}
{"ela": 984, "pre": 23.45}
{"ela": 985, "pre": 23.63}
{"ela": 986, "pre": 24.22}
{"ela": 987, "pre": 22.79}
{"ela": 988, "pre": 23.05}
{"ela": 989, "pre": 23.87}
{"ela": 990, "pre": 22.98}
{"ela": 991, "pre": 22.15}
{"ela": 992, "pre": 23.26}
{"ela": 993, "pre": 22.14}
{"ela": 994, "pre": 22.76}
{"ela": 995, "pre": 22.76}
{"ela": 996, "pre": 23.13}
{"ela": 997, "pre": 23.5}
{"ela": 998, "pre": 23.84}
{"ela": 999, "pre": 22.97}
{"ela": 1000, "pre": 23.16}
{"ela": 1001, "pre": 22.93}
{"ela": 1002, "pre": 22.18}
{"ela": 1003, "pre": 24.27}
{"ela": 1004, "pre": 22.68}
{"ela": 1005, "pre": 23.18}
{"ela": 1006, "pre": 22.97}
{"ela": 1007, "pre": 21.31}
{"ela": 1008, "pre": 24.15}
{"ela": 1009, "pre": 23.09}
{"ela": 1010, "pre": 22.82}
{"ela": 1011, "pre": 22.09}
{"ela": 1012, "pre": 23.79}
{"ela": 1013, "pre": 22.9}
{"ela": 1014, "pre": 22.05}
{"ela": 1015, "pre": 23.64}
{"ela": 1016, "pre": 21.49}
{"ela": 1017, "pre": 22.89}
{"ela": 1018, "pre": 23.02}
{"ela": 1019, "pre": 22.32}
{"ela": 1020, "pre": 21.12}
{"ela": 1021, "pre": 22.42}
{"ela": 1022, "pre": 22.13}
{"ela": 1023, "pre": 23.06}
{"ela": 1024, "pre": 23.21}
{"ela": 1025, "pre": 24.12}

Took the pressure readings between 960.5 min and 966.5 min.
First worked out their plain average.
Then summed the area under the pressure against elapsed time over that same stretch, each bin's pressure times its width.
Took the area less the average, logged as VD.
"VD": 109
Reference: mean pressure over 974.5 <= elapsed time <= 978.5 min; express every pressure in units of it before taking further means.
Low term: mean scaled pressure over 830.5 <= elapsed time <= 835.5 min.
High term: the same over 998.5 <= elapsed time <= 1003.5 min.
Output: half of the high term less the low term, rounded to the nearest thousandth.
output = -0.015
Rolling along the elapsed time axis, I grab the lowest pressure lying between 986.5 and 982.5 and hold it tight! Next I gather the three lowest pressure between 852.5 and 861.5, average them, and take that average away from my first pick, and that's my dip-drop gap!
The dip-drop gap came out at -1.6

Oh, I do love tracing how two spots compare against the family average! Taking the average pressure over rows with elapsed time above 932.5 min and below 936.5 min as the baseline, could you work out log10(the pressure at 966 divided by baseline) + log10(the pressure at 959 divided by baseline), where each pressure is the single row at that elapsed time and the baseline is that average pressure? -0.068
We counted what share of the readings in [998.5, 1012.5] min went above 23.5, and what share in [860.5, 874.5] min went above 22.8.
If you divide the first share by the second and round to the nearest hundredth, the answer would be 0.25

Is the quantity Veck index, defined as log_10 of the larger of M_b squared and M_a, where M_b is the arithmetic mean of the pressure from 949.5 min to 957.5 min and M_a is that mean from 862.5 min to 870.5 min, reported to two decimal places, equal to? 2.73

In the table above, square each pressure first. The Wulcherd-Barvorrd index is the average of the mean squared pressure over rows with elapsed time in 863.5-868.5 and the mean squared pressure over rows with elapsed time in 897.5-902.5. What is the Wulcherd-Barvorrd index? 509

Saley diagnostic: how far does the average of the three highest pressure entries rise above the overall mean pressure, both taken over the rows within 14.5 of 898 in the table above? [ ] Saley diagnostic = 1.35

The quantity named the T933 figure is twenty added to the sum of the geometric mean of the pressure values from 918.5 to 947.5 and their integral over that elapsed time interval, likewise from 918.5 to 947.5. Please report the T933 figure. 691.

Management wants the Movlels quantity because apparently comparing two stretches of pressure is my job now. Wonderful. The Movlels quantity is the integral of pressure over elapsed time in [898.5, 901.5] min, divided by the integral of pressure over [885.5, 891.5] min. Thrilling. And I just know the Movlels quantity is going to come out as 0.50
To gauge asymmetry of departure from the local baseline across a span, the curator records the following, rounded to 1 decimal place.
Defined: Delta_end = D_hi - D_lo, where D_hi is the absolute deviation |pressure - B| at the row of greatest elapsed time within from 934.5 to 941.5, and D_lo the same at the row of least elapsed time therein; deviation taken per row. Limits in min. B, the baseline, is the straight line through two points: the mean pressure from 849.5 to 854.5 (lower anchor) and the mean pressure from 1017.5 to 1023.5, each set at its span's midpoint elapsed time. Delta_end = 0.7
